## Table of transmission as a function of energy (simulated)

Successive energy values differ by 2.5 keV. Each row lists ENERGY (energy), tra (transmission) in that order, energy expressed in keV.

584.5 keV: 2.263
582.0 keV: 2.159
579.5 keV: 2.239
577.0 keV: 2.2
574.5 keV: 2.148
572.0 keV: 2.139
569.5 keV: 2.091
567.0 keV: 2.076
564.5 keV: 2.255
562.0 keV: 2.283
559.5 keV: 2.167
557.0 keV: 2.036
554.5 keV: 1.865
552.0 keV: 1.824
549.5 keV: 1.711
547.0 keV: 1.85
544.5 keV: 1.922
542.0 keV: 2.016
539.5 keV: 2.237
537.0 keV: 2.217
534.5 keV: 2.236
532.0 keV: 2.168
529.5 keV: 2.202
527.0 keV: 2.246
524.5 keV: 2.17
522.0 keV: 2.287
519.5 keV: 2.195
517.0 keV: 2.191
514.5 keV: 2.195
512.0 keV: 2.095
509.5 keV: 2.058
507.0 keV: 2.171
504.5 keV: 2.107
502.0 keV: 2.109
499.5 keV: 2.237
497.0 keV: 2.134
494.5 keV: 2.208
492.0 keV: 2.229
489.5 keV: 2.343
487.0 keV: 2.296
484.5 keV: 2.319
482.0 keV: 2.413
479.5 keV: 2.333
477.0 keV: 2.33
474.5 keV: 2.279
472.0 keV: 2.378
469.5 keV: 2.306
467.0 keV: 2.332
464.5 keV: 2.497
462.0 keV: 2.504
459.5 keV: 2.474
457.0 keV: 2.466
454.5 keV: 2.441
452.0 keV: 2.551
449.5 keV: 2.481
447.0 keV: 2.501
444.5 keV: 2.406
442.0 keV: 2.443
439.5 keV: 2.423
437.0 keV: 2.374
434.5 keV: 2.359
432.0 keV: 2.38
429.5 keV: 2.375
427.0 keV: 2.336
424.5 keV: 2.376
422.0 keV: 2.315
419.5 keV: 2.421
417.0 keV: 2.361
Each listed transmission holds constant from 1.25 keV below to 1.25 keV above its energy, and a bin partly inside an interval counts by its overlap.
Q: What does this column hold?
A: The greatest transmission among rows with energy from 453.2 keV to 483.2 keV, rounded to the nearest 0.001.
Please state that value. 2.504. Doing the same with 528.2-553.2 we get 2.237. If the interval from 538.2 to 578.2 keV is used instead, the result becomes 2.283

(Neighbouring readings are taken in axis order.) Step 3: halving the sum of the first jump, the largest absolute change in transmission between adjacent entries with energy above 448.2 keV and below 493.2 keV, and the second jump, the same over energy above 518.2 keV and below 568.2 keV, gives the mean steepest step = 0.193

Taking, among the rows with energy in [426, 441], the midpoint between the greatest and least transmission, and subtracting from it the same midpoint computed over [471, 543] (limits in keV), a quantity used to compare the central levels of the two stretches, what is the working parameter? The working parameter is 0.165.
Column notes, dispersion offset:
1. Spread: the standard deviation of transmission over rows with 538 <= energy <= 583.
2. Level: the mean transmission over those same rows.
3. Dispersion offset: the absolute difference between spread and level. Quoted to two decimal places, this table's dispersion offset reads 1.90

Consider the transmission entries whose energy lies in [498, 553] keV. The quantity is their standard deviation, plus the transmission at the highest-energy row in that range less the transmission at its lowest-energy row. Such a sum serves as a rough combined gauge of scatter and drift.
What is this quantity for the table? -0.26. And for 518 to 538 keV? 0.06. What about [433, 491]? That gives 0.06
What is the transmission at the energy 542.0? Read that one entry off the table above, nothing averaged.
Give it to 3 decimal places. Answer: 2.016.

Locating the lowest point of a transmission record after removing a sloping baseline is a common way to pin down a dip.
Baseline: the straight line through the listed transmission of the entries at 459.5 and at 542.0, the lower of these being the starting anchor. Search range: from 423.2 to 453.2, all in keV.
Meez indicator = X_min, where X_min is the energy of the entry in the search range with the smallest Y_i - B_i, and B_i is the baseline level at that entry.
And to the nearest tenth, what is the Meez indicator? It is 427.0 keV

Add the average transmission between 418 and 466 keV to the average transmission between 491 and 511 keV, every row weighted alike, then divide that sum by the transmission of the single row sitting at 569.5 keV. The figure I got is 2.19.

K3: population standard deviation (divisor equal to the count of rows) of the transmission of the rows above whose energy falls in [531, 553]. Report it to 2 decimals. 0.19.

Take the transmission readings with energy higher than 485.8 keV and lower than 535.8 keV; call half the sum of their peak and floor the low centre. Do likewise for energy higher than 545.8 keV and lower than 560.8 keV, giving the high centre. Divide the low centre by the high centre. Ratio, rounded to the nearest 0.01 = 1.13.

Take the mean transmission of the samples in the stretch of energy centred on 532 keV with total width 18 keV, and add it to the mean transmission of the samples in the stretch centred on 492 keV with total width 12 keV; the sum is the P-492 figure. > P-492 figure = 4.45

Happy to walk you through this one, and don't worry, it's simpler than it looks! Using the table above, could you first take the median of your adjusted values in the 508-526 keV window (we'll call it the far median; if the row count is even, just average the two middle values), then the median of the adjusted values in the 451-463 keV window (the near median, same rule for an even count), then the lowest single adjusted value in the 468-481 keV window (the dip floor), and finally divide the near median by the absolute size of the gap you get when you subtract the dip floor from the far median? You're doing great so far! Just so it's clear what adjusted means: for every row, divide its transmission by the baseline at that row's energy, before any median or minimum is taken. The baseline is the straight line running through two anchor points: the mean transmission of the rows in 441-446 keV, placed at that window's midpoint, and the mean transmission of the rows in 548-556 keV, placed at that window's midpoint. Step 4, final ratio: 13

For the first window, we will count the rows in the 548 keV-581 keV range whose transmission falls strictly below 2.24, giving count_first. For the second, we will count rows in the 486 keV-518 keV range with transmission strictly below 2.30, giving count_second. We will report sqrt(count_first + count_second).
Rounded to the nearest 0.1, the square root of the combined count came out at 4.8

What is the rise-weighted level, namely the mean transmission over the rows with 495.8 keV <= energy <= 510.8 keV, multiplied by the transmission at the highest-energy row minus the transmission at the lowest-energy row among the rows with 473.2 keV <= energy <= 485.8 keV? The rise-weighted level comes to 0.1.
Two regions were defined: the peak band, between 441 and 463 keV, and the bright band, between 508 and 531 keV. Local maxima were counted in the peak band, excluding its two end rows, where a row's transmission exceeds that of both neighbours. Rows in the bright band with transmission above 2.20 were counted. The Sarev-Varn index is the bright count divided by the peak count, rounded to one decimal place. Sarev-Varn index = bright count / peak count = 1.5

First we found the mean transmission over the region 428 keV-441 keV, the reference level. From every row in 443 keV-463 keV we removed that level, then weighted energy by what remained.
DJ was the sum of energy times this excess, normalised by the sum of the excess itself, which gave 453.9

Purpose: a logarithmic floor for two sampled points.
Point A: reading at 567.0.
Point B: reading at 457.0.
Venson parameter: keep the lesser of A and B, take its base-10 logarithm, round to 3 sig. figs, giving 0.317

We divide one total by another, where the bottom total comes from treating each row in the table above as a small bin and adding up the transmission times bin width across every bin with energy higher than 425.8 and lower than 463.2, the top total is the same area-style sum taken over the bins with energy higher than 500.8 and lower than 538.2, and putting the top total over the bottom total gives 0.894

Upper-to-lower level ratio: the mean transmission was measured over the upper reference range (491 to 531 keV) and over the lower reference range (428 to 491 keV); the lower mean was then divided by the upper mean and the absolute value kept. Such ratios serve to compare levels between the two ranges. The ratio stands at 1.10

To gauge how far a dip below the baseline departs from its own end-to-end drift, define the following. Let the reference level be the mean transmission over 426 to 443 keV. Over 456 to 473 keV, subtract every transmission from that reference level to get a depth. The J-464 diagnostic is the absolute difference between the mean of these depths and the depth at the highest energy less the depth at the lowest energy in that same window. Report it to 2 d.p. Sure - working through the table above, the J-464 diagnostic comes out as 0.13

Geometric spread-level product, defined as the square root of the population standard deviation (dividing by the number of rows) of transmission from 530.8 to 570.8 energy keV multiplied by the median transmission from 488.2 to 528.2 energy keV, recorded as 0.62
